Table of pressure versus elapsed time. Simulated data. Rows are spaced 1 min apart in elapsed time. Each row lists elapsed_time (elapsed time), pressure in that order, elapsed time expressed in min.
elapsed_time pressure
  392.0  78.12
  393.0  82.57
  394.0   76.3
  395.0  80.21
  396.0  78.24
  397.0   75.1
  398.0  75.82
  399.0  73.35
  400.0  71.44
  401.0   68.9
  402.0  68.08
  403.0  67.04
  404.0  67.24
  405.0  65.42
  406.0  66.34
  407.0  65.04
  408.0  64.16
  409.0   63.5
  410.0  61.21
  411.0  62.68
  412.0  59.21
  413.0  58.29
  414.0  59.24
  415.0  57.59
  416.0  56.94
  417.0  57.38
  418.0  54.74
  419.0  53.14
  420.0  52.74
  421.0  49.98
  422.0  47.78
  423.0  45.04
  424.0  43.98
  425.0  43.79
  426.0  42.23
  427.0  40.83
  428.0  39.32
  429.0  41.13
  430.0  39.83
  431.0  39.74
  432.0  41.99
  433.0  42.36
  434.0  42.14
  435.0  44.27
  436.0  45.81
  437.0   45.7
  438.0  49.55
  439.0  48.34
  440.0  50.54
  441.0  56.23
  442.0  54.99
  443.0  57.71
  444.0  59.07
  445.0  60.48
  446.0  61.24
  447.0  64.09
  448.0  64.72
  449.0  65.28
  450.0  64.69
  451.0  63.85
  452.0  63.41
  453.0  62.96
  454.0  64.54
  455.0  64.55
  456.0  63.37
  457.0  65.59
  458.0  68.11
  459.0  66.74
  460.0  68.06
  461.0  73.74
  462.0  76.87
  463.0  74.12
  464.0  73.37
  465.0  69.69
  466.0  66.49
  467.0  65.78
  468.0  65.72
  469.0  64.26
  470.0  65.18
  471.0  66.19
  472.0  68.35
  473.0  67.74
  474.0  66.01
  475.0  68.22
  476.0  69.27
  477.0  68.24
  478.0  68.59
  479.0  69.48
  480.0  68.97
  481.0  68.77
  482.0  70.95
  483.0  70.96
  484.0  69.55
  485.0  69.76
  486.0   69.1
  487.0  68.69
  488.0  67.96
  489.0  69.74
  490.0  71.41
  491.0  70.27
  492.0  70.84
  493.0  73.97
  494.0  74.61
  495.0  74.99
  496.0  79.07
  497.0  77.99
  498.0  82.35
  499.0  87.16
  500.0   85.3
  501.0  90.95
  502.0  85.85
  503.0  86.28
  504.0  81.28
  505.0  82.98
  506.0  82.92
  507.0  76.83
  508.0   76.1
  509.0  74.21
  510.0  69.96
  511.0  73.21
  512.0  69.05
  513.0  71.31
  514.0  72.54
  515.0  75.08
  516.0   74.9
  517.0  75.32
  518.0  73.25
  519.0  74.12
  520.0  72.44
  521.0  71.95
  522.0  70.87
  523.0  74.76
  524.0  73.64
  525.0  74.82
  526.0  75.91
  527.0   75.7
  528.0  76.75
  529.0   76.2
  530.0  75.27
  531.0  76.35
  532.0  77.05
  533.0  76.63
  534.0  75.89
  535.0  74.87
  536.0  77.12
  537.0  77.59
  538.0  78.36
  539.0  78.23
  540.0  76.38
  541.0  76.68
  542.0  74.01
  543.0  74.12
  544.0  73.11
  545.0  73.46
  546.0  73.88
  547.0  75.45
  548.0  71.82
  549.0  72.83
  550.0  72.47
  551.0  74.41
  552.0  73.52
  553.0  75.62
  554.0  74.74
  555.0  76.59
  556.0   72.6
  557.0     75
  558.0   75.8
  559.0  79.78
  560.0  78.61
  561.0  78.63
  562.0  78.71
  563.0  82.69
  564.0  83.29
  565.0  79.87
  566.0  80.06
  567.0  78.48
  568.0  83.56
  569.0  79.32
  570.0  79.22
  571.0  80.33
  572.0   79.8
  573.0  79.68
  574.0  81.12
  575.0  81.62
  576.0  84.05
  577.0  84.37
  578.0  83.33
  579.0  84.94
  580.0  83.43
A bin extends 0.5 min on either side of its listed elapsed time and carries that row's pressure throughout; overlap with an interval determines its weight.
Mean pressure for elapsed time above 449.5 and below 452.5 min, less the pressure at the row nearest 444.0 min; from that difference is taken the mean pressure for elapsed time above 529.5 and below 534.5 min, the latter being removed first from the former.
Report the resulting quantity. -71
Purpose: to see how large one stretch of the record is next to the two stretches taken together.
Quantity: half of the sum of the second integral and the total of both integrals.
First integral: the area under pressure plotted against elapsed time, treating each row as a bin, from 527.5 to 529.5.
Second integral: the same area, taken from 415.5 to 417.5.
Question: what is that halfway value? 191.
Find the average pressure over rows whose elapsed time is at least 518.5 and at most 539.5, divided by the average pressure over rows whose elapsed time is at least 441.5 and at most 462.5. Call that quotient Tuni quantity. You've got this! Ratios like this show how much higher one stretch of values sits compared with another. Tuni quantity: 1.17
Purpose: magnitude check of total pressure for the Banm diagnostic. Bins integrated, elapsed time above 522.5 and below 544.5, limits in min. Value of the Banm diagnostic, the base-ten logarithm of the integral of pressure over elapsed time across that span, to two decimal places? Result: 3.22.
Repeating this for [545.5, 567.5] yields 3.23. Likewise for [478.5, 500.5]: 3.21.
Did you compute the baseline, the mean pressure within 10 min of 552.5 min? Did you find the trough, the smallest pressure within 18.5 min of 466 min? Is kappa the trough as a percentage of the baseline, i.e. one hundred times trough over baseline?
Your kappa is 84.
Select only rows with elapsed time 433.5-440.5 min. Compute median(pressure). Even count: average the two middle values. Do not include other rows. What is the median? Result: 46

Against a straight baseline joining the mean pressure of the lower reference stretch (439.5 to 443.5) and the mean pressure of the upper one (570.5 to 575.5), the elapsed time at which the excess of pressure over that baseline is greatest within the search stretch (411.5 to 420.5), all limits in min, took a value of 412.0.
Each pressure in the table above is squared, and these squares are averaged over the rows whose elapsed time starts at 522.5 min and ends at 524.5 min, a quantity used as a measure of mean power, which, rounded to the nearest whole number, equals 5506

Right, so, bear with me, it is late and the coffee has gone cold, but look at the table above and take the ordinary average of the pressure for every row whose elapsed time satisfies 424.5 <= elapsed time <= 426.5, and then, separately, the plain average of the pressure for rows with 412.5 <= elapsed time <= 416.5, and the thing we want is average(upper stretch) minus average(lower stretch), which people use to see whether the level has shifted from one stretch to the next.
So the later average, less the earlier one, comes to -15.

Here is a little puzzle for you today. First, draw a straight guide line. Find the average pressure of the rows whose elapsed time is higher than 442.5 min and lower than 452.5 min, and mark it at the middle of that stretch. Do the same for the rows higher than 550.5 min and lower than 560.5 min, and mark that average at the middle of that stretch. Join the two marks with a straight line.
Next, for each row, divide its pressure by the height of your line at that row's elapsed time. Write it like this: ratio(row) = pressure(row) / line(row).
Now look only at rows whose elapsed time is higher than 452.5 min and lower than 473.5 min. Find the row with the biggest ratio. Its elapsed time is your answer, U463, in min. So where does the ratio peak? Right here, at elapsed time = 462.0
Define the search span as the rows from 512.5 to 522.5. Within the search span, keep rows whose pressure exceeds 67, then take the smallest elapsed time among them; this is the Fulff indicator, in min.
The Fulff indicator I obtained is 513.0 min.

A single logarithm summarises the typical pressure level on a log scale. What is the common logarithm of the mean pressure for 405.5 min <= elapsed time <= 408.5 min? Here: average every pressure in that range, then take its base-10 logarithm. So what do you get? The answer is 1.814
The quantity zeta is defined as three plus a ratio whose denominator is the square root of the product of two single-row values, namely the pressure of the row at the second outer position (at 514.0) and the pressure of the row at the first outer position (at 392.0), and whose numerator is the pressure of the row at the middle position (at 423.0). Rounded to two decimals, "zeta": 3.60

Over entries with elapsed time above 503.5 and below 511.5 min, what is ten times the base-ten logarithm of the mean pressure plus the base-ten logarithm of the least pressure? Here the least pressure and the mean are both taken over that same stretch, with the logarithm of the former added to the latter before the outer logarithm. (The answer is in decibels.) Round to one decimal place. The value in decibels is 19.0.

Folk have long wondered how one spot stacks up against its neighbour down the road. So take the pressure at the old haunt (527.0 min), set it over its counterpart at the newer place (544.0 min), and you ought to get 1.04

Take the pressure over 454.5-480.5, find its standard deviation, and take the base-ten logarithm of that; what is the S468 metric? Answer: 0.51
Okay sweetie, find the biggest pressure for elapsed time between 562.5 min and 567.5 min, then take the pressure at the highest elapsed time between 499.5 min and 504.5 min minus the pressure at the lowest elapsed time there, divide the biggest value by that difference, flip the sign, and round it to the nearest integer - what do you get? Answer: 21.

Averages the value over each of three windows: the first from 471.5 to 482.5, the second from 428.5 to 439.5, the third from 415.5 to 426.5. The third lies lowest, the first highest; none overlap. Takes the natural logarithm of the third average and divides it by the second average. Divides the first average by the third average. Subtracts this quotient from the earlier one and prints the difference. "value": -1.3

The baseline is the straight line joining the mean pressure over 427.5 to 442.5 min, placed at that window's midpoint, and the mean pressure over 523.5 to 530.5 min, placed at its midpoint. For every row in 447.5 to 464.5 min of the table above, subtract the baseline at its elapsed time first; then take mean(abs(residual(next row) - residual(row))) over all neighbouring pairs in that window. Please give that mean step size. 1.6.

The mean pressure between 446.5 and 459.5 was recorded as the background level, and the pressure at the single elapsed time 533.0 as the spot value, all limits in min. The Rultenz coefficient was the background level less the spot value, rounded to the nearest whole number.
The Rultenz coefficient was -12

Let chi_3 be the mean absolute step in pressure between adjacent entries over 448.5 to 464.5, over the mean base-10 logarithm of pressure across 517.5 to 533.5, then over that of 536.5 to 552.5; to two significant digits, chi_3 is 0.47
